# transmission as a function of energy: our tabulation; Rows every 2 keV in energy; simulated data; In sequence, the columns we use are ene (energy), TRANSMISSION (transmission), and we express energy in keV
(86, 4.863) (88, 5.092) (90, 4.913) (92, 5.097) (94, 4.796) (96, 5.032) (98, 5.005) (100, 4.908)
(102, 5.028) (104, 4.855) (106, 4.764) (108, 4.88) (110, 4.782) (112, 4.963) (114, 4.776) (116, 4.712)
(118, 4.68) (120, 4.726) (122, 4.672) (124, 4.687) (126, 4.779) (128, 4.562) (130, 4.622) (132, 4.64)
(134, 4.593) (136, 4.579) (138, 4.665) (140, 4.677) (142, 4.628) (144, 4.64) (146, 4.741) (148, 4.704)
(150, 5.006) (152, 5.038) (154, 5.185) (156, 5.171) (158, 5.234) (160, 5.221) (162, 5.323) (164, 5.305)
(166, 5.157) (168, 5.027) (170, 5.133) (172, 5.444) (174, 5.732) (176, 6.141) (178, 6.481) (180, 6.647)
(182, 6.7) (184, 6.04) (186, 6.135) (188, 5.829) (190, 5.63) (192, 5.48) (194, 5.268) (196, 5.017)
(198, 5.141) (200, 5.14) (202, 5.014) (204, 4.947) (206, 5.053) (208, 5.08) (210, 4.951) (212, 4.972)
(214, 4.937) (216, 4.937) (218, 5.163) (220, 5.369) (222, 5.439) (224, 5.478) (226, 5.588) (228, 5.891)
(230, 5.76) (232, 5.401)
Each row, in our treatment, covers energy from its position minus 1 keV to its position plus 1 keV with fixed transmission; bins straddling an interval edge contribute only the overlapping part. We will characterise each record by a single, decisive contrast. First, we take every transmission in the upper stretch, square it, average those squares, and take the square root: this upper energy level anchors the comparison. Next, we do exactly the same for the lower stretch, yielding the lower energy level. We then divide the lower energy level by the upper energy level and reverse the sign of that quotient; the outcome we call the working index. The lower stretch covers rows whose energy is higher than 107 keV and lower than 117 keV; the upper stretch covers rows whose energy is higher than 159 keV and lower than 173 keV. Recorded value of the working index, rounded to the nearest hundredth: -0.92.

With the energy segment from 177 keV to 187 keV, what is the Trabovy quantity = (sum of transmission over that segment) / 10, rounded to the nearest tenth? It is 3.2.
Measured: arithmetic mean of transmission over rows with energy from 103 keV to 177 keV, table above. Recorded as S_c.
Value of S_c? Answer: 4.9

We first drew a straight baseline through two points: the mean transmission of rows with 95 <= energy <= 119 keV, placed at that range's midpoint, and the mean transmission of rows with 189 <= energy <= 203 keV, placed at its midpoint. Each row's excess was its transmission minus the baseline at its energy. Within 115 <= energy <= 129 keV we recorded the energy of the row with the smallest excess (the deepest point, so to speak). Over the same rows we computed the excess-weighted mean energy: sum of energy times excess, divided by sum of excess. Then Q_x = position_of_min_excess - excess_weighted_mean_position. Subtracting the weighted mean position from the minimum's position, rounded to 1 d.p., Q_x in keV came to 5.4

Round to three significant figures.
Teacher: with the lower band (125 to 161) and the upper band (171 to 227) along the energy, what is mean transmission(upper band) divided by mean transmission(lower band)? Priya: 1.14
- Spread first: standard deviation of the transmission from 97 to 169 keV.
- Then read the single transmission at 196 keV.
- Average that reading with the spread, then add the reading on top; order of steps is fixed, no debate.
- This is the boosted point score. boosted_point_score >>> 7.64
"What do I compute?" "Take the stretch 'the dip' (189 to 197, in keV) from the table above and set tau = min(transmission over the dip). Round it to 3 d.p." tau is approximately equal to 5.017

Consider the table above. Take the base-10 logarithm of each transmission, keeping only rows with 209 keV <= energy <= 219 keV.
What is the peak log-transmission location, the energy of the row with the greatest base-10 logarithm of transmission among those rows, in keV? 218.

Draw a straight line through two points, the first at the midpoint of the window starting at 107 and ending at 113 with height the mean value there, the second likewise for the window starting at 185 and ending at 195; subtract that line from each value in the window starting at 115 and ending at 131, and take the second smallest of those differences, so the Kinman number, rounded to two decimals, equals -0.45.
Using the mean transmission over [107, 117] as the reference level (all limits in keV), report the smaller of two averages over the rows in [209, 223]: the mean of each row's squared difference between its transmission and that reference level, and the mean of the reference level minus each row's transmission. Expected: -0.29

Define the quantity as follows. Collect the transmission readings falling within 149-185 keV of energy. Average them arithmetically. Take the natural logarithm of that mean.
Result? 1.71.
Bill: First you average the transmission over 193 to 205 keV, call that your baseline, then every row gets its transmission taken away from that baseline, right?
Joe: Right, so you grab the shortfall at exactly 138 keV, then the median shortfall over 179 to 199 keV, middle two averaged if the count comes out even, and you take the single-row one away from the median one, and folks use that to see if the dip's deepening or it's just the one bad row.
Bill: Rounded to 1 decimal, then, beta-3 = -1.1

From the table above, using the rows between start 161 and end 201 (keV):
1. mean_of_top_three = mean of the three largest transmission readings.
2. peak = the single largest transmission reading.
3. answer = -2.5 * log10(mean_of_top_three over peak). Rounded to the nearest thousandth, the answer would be 0.015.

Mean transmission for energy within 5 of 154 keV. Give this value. 5.1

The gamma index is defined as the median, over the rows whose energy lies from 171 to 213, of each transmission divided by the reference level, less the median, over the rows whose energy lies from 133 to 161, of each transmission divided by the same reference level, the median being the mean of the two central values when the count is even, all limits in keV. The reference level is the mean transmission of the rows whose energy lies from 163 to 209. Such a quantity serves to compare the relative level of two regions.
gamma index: 0.13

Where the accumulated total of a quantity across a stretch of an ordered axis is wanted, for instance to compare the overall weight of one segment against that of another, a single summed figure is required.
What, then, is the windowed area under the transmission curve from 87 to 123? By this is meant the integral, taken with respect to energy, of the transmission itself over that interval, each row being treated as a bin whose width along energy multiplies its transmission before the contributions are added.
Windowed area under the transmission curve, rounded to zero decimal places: 175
